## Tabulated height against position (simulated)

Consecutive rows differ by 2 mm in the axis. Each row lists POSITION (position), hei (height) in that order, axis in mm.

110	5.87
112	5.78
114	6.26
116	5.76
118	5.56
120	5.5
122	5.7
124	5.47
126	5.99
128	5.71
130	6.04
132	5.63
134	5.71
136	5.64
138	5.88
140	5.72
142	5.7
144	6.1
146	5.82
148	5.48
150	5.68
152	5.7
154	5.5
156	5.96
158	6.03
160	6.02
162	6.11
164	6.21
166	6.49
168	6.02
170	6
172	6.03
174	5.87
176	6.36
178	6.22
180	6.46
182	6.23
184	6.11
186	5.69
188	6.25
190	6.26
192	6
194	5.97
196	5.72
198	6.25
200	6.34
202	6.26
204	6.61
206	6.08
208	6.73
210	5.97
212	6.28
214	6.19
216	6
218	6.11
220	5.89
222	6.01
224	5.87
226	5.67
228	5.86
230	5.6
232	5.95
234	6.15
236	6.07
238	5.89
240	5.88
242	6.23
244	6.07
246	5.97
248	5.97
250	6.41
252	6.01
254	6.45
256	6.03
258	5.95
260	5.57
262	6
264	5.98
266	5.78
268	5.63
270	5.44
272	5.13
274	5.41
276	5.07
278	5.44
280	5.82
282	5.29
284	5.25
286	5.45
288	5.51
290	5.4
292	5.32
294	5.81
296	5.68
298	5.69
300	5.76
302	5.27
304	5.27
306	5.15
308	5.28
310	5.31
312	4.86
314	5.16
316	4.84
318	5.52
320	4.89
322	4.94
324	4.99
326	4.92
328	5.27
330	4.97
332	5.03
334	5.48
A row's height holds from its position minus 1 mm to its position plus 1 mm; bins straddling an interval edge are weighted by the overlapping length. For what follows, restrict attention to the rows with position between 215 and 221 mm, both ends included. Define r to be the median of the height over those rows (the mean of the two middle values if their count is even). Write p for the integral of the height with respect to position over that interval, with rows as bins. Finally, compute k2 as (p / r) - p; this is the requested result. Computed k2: -30.0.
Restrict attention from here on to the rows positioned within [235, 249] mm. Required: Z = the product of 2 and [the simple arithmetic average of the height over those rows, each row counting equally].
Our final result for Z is 12.0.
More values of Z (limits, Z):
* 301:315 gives 10.4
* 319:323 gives 9.8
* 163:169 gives 12.5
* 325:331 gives 10.1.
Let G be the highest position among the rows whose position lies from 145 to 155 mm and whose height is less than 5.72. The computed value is 154 mm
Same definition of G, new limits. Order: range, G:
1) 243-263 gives 260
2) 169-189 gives 186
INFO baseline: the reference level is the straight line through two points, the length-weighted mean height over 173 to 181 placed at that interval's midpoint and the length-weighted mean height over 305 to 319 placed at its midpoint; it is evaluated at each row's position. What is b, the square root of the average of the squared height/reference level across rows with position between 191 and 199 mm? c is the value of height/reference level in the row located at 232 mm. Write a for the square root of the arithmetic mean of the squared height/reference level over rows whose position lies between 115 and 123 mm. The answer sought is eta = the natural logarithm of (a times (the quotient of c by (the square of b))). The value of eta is -0.11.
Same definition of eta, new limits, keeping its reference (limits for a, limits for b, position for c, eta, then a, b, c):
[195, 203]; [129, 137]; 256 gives 0.35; 1.02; 0.88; 1.08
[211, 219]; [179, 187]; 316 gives 0.00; 1.04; 0.99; 0.94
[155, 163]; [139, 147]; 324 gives 0.14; 0.95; 0.90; 0.99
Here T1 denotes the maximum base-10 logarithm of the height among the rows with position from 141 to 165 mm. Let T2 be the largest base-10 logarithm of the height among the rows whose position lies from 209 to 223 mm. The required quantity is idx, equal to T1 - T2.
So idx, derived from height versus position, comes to 0.00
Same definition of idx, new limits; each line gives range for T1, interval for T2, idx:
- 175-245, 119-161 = 0.04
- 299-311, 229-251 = -0.05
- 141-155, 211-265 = -0.02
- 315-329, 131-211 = -0.09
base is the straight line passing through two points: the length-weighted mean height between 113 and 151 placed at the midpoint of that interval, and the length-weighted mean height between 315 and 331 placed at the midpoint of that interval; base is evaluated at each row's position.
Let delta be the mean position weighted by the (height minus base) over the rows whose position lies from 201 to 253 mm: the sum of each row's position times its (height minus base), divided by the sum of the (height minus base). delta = 226.5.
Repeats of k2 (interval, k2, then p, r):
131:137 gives -27.9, 34.0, 5.64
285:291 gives -26.7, 32.7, 5.45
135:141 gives -28.5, 34.5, 5.72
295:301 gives -28.2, 34.3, 5.69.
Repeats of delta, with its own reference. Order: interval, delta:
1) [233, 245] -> 239.1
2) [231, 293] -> 254.2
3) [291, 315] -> 298.4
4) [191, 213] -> 203.3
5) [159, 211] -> 187.4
